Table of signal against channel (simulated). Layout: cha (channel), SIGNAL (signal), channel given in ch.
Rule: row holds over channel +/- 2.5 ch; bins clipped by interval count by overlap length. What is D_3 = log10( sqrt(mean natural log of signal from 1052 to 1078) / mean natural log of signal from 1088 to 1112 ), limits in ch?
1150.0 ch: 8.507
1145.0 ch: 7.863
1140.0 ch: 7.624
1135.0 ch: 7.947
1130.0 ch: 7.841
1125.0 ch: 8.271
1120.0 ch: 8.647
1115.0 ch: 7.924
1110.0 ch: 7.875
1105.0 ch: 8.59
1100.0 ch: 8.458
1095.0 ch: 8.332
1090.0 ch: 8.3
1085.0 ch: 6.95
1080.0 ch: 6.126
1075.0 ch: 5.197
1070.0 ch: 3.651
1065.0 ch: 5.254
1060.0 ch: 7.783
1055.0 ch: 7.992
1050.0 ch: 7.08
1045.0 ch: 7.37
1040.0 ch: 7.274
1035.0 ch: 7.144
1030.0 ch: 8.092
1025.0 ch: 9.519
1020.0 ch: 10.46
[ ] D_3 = -0.20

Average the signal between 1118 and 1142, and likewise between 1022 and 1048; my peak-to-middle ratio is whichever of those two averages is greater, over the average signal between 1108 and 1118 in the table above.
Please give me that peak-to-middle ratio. 1.02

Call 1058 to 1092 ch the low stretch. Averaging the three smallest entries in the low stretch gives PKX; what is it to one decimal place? 4.7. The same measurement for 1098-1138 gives 7.9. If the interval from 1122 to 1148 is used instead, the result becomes 7.8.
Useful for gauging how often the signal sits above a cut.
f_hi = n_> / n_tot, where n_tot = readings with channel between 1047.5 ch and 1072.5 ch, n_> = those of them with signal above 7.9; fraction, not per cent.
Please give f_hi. 0.20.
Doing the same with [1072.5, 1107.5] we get 0.57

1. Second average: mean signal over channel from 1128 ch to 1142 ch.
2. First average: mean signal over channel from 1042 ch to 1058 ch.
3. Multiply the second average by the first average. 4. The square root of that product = 7.64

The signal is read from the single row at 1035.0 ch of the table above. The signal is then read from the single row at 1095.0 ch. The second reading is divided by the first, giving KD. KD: 1.17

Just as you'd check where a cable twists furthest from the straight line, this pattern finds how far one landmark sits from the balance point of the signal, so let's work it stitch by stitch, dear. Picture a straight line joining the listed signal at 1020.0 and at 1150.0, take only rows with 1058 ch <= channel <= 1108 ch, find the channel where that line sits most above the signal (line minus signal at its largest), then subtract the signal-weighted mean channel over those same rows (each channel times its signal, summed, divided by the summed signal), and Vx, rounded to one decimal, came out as -14.8 ch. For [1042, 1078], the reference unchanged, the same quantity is 11.8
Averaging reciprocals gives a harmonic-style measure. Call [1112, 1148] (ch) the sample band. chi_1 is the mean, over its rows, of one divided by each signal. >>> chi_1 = 0.125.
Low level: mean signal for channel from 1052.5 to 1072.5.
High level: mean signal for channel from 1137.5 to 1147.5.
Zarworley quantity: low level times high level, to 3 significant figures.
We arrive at 47.8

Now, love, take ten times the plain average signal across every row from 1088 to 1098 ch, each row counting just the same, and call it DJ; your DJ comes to 83.2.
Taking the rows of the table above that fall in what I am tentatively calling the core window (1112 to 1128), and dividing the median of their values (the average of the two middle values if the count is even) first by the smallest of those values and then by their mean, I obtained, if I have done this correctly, 0.13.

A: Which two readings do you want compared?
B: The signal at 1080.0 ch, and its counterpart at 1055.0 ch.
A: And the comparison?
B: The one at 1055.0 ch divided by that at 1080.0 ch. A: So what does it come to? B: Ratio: 1.3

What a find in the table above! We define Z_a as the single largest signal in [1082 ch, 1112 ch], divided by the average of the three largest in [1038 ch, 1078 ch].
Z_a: 1.11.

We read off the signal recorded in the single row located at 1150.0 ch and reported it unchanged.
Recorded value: 8.507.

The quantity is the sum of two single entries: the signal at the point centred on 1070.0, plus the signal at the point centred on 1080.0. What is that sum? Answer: 9.8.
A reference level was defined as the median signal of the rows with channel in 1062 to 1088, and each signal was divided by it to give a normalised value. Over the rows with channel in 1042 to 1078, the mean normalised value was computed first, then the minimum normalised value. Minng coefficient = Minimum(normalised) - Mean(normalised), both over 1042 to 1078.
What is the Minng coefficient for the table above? -0.51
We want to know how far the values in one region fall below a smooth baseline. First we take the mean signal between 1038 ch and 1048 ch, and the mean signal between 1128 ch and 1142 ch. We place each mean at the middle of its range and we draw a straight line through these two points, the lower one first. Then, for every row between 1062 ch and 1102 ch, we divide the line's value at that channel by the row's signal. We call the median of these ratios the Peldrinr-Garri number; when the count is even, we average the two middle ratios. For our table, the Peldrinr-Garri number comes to 1.16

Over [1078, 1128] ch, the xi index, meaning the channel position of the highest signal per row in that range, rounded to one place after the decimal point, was 1120.0 ch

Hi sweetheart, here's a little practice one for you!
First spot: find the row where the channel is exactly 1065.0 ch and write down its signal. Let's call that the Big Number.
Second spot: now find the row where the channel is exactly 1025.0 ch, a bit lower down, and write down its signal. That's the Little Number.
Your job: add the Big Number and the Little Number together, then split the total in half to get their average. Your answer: 7.4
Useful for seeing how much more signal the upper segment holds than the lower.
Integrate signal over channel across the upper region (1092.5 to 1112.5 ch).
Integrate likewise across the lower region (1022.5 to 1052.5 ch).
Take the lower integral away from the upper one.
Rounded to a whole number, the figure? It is -66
